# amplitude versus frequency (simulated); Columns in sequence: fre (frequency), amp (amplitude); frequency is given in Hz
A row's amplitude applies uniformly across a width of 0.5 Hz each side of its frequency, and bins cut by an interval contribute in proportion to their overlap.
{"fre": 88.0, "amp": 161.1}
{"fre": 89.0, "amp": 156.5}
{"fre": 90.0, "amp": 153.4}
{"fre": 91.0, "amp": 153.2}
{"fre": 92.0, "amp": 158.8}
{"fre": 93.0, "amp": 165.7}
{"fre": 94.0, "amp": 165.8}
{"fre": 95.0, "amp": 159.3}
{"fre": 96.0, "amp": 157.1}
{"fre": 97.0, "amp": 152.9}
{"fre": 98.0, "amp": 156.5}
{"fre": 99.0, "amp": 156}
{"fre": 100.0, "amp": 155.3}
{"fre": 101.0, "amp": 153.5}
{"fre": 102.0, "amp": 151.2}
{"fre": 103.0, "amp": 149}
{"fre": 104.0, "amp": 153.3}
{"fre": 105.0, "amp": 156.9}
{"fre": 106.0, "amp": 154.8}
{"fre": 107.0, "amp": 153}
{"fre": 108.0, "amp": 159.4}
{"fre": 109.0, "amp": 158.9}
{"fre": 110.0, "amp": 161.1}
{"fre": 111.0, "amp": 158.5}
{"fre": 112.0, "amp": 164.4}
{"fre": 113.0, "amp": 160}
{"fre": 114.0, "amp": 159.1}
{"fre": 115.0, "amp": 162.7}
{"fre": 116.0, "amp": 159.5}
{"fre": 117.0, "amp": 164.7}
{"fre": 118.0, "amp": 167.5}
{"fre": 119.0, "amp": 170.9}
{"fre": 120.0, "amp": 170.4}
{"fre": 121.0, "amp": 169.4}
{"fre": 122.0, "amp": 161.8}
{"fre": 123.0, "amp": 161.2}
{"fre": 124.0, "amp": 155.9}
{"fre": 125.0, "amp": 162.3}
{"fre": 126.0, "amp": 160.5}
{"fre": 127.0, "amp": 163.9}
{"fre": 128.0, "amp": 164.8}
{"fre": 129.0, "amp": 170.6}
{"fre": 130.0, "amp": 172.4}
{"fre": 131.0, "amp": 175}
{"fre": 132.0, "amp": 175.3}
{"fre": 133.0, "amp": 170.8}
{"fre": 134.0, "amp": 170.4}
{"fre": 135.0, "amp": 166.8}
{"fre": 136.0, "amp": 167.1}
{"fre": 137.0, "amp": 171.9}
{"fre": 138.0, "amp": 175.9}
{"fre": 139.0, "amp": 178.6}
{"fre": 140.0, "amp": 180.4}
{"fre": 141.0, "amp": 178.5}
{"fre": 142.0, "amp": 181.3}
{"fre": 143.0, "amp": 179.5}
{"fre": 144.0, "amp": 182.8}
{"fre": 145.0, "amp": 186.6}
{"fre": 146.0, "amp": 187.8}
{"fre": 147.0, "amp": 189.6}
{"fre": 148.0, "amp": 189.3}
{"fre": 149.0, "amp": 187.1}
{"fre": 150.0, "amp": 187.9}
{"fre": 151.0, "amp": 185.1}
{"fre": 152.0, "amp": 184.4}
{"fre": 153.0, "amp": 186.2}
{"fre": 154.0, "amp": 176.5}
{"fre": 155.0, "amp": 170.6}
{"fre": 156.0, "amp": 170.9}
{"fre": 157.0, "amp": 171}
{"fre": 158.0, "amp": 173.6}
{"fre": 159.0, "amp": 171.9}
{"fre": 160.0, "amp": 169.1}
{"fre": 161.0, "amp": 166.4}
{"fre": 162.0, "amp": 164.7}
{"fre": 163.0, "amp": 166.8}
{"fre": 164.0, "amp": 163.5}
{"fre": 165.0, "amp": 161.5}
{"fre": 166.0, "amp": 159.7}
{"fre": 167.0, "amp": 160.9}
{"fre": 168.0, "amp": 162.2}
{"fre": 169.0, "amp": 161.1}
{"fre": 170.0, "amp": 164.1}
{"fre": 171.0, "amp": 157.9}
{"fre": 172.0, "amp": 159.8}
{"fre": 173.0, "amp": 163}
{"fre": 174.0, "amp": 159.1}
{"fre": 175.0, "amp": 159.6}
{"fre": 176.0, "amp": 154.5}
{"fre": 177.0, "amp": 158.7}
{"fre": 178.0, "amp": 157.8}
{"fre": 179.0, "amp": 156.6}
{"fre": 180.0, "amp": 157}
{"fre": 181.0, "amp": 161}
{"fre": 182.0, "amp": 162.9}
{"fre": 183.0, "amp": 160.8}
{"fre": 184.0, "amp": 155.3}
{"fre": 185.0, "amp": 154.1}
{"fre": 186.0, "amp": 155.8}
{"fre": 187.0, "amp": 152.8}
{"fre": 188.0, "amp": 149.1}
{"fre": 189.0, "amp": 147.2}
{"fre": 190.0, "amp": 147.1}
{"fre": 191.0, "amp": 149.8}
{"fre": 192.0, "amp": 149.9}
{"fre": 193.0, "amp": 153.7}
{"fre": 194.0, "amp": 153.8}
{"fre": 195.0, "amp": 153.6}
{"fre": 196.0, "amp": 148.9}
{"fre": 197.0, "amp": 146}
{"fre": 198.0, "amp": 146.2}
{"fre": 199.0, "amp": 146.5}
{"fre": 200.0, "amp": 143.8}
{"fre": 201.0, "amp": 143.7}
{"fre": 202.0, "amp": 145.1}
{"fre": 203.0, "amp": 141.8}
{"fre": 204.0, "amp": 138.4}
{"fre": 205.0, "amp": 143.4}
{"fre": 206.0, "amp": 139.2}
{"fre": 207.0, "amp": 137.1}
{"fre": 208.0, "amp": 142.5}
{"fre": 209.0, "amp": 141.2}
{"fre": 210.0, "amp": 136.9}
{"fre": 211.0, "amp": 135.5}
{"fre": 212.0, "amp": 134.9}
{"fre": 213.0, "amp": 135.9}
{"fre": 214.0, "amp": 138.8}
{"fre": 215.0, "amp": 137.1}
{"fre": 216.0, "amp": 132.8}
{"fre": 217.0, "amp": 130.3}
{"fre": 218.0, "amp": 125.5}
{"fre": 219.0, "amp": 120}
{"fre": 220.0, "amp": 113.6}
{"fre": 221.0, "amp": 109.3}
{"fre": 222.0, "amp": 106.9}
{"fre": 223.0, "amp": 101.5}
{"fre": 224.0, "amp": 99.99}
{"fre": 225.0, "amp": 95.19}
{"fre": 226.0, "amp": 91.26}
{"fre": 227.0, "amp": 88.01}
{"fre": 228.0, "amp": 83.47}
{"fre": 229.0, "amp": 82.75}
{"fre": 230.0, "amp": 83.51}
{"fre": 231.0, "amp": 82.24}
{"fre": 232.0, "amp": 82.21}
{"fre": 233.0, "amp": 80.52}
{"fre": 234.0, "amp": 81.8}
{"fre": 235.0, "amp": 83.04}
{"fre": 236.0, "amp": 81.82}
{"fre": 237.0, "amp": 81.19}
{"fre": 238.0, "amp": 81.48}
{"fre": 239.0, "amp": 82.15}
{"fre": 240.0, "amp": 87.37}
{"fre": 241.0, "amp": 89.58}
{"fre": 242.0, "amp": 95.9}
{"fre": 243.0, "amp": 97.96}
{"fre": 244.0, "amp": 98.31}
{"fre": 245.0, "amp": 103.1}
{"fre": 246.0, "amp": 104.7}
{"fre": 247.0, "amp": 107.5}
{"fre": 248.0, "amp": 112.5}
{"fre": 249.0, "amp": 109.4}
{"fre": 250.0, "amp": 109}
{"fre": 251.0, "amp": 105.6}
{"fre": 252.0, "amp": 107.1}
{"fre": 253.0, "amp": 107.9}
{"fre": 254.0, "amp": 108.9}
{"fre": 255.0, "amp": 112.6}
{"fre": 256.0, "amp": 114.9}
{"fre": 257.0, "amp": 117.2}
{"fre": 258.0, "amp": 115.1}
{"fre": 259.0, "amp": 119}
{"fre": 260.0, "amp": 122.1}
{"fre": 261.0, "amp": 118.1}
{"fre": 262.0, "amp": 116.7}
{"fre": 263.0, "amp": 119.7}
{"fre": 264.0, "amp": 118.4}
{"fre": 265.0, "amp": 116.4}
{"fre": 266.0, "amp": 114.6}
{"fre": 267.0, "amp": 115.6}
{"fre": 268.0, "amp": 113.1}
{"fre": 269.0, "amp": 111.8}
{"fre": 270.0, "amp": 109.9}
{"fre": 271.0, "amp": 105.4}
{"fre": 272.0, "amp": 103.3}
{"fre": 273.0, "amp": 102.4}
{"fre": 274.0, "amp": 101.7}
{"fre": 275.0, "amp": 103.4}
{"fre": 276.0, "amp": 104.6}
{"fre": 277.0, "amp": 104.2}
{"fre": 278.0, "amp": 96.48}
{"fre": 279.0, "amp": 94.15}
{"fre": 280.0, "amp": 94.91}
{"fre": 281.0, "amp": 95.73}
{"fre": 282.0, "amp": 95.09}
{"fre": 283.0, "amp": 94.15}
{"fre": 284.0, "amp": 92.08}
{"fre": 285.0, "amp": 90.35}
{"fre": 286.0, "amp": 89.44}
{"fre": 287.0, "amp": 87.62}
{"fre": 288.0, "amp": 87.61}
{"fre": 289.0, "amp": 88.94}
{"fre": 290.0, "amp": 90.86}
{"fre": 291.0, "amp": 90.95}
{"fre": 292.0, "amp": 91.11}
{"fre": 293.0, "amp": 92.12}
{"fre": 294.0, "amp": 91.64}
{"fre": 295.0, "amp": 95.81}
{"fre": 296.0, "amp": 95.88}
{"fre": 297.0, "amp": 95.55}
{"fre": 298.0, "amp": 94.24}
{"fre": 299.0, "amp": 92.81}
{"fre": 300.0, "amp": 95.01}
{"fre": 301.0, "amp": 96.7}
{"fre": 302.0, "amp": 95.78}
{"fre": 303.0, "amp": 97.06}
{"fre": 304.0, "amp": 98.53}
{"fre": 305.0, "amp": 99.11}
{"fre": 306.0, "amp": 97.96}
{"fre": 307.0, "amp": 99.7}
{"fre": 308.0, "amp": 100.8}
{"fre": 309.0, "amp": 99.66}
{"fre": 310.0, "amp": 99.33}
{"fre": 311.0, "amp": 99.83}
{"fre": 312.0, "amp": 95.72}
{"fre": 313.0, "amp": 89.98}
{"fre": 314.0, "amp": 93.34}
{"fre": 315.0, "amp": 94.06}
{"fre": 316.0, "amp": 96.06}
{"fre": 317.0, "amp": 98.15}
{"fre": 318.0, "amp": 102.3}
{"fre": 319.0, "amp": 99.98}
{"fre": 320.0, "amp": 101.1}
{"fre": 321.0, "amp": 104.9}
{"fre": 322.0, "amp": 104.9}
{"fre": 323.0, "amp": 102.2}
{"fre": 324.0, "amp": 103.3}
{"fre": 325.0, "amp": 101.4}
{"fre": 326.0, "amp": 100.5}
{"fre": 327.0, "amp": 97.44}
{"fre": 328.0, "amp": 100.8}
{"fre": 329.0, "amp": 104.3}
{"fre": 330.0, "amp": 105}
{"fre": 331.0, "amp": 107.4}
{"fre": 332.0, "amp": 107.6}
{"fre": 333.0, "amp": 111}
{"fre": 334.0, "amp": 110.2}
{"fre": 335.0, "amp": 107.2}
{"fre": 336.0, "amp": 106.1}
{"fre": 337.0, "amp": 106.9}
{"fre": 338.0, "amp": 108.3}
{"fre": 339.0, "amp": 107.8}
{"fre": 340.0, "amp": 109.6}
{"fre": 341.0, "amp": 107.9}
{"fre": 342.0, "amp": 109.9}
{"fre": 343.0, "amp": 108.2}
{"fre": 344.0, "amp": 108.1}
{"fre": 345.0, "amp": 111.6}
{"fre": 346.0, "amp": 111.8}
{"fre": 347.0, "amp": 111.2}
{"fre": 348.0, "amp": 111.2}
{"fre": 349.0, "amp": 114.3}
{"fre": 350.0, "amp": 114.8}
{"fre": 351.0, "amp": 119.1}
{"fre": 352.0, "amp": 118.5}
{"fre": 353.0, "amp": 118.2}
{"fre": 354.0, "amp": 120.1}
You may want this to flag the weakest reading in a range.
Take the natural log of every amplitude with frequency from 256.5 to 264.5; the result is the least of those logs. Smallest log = 4.75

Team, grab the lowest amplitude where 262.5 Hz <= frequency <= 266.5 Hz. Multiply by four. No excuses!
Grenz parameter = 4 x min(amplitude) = 458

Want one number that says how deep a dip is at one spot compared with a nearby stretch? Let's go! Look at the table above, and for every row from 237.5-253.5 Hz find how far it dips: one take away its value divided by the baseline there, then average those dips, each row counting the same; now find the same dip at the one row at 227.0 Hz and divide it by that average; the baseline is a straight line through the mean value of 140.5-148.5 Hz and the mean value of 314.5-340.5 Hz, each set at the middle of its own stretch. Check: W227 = 1.43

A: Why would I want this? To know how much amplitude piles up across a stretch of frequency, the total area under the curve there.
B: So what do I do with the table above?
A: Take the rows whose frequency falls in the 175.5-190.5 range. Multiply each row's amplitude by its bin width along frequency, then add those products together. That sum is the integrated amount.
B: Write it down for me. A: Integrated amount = 2331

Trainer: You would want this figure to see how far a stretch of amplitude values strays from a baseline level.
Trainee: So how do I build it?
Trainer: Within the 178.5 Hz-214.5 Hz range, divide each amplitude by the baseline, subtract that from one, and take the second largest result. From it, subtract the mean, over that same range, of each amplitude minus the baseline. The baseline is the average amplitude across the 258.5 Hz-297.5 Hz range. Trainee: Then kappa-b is -46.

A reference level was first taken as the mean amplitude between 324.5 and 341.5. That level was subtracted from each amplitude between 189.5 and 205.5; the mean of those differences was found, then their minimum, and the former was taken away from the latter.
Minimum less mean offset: -8.6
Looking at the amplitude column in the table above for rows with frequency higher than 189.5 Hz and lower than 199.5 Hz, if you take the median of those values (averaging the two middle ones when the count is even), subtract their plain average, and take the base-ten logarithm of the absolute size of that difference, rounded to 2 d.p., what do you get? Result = -0.70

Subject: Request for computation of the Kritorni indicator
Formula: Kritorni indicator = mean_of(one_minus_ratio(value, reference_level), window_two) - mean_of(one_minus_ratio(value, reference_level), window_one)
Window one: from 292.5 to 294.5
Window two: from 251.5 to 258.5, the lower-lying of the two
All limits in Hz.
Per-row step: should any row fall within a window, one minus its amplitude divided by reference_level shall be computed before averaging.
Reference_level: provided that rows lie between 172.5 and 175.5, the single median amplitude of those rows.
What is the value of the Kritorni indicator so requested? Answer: -0.13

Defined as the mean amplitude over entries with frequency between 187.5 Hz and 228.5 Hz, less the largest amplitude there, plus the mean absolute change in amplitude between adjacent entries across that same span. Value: -19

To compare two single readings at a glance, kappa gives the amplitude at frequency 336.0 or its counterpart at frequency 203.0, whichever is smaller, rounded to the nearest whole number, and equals 106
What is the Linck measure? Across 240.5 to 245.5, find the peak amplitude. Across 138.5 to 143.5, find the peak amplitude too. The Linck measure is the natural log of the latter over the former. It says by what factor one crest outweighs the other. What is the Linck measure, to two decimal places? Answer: 0.56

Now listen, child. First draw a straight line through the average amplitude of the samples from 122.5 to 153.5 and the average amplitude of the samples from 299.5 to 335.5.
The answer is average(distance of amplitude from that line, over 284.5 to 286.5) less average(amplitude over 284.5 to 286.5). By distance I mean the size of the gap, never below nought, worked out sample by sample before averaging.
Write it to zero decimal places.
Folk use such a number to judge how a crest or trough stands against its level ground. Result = -66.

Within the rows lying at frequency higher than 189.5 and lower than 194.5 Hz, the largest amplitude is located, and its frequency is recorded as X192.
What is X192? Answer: 194.0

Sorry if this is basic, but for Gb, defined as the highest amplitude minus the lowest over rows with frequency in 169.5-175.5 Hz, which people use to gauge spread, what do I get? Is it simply 6.2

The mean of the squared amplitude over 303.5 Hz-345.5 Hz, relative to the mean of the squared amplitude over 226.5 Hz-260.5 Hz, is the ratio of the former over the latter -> 1.1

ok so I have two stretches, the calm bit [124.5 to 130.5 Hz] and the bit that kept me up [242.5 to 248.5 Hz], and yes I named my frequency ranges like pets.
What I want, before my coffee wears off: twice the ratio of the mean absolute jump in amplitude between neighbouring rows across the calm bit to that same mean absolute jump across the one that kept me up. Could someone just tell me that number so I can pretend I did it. 1.9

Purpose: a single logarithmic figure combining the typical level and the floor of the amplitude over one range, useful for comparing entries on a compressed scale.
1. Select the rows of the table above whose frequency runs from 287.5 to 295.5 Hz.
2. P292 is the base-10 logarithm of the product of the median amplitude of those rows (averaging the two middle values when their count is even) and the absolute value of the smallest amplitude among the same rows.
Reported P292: 3.90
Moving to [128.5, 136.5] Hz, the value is 4.45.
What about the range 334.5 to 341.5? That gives 4.06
